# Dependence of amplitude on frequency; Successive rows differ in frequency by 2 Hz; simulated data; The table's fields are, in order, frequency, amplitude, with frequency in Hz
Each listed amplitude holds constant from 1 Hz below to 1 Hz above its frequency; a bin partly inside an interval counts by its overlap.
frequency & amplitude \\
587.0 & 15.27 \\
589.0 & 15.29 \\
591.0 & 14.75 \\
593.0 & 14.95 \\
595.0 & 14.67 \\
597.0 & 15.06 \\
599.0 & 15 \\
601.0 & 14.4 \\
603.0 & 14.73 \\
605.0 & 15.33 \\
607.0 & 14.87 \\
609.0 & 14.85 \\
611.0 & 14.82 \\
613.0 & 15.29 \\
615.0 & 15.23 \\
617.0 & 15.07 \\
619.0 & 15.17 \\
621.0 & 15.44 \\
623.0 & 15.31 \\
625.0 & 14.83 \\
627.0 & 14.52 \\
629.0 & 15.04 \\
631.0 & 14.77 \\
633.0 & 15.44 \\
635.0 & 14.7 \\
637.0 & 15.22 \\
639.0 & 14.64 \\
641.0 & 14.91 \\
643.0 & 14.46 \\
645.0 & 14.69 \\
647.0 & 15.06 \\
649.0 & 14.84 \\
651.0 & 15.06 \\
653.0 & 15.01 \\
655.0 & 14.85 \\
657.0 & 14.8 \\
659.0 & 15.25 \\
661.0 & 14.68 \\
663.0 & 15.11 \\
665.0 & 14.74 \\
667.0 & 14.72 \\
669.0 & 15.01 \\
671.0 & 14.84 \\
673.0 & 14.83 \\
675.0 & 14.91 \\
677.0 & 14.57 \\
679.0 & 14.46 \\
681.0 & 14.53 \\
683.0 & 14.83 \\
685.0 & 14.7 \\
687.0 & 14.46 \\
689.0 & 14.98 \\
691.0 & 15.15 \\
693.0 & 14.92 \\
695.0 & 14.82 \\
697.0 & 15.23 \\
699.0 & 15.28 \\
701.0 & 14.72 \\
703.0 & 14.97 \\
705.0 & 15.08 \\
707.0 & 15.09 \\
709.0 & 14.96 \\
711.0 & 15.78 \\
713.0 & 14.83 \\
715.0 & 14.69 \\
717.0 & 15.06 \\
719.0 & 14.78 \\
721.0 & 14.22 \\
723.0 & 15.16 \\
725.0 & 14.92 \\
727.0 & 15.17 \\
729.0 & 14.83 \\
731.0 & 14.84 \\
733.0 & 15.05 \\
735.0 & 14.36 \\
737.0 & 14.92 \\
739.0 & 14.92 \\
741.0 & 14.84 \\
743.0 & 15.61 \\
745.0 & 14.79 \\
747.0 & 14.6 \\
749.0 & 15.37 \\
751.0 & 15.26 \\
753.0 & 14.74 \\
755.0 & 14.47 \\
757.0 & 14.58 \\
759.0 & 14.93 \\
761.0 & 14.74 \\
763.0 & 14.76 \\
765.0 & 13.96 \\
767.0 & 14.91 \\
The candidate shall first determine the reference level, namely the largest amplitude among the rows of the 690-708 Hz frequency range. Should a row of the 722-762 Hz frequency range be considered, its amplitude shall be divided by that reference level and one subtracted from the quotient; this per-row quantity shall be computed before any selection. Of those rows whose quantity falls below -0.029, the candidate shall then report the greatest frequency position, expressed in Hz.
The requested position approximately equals 761.0 Hz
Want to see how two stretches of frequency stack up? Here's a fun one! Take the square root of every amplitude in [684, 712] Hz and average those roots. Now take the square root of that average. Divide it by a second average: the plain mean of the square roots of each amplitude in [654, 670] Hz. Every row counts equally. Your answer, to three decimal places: 0.510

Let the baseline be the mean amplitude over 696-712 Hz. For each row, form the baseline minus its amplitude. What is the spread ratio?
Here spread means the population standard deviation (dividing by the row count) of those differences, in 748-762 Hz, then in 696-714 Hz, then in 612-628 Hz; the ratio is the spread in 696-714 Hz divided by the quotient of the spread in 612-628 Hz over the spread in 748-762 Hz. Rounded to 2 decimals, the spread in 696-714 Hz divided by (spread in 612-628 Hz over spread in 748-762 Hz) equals 0.33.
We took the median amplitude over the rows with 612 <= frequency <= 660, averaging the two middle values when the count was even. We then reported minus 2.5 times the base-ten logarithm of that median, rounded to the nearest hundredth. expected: -2.94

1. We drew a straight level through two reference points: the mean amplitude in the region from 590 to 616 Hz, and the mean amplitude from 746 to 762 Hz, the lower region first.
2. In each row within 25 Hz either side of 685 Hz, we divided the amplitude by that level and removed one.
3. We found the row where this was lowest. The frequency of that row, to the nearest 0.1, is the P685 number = 679.0 Hz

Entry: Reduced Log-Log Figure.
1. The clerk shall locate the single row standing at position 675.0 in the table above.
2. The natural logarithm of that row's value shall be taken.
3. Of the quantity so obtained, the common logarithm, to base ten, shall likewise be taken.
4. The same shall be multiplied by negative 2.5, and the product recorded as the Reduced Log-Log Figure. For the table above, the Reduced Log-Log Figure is -1.08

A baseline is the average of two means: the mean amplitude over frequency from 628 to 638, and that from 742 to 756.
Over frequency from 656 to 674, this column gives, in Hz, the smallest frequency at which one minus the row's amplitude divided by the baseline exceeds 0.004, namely 657.0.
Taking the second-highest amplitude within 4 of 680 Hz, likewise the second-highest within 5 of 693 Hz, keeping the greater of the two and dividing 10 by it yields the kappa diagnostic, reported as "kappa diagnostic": 0.660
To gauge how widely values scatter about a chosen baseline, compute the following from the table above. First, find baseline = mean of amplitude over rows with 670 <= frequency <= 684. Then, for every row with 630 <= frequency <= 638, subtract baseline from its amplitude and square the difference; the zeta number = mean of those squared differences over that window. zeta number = 0.199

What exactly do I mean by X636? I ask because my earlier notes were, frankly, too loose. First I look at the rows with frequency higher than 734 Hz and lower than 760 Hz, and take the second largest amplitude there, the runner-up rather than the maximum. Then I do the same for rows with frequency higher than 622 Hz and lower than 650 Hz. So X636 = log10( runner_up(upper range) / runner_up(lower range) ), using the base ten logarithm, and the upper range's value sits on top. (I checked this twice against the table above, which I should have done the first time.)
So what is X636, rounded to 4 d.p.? 0.0017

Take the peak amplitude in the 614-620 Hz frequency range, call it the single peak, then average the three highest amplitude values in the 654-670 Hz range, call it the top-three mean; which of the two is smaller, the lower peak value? 15.1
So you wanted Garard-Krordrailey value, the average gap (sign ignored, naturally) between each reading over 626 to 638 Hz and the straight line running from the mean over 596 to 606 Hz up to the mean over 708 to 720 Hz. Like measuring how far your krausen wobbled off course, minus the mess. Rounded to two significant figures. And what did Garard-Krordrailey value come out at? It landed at 0.28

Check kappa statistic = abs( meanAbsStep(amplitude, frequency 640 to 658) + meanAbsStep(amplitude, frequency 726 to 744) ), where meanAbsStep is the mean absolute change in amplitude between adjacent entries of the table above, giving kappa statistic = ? 0.55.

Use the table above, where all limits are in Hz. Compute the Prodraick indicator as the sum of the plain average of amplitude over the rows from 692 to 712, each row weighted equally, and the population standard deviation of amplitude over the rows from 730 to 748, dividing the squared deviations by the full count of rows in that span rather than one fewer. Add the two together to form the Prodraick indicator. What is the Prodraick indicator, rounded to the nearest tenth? 15.4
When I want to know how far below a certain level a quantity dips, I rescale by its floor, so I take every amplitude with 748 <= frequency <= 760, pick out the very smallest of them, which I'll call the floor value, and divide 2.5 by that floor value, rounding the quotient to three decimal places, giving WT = 0.173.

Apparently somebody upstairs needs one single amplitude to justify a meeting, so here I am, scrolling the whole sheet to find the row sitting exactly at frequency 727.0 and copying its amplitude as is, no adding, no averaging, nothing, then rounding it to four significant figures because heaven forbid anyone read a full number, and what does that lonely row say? 15.17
